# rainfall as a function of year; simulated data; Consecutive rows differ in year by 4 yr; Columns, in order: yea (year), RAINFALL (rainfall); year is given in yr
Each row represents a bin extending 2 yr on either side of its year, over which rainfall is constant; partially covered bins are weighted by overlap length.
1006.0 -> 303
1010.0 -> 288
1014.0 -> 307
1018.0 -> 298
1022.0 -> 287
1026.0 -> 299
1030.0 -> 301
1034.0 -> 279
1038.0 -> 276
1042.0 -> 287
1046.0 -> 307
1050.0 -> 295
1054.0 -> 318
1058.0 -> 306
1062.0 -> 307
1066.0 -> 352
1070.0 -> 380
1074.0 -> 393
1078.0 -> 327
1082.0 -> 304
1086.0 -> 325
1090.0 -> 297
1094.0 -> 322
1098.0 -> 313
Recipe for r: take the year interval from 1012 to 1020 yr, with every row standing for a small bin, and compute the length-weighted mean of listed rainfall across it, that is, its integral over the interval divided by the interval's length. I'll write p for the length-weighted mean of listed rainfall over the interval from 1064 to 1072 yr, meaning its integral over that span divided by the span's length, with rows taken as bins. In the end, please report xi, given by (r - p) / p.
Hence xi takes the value -0.173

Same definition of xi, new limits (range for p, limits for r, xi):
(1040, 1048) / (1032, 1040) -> -0.066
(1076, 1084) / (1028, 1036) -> -0.081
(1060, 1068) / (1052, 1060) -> -0.053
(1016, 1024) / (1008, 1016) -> 0.017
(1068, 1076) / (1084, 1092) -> -0.195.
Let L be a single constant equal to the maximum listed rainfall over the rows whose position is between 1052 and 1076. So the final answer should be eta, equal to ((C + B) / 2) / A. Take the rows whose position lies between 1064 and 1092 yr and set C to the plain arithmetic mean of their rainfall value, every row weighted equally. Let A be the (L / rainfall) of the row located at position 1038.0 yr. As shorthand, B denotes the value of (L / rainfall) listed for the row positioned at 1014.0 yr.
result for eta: 120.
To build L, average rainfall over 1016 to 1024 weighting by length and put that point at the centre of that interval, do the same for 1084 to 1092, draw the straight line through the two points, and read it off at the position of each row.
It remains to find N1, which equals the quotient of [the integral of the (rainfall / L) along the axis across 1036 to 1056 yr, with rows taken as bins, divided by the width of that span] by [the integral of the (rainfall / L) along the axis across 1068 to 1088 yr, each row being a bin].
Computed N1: 0.044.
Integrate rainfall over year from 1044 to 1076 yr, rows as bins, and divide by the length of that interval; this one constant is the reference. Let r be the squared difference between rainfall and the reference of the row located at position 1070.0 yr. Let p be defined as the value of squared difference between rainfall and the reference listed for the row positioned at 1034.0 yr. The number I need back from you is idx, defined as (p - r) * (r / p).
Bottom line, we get 447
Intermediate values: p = 2836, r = 2280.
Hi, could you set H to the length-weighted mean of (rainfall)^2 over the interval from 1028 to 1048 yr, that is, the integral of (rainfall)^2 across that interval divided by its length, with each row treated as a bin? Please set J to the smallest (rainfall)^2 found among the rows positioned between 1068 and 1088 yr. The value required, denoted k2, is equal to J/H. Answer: 1.1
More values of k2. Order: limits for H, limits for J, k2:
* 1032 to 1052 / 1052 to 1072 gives 1.1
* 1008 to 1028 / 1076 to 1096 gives 1.0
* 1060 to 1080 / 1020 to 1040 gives 0.6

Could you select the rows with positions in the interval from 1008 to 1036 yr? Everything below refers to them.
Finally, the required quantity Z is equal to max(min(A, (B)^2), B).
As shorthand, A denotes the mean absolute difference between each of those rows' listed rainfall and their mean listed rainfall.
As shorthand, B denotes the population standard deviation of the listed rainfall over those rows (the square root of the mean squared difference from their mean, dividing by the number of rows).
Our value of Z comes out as 9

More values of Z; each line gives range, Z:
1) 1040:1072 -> 29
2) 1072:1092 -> 34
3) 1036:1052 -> 11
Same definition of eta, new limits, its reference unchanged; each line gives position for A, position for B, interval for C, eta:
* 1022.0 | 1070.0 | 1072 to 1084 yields 125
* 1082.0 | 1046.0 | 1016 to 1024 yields 114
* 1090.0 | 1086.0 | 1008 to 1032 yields 113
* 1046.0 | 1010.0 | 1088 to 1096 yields 121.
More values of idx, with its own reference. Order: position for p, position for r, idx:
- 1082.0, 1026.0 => -426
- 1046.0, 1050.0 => -1632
